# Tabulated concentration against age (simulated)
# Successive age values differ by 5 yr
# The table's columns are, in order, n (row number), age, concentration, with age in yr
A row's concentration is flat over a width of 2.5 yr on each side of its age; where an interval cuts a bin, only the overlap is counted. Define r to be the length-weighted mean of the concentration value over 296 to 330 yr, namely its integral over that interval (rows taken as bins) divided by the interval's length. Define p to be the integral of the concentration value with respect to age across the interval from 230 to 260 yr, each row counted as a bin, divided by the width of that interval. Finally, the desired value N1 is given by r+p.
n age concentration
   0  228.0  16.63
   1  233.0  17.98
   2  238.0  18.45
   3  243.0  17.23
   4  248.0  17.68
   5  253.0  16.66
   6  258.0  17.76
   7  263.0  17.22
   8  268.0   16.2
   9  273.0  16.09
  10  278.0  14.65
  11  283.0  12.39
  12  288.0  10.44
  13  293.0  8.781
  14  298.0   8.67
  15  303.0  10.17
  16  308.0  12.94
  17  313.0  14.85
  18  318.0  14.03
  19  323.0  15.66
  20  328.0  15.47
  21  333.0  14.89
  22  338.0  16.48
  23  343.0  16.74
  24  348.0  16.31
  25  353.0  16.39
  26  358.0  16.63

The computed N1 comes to 31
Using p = 17.6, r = 13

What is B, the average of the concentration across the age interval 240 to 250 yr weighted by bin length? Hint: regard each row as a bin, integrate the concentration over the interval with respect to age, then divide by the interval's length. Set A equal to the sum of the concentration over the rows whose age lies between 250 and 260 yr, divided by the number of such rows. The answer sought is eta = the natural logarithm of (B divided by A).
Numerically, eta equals 0.02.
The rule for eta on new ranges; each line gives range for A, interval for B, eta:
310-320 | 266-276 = 0.11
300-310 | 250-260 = 0.40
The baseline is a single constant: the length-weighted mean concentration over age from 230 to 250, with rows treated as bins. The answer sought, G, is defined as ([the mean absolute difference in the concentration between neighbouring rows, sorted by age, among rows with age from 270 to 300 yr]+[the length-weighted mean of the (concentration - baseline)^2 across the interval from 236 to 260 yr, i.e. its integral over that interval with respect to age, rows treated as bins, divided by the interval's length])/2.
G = 1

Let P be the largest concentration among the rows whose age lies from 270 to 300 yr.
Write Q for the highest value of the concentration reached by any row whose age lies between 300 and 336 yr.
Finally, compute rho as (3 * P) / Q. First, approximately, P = 16.09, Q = 15.66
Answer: 3.08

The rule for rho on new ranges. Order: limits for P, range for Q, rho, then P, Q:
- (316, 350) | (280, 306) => 4.05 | 16.74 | 12.39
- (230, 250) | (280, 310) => 4.28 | 18.45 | 12.94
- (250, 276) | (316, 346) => 3.18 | 17.76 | 16.74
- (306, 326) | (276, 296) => 3.21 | 15.66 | 14.65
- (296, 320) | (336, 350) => 2.66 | 14.85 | 16.74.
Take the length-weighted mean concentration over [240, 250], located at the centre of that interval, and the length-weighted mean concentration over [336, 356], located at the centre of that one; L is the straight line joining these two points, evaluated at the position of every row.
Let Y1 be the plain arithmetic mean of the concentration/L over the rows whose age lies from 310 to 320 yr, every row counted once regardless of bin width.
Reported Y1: 0.86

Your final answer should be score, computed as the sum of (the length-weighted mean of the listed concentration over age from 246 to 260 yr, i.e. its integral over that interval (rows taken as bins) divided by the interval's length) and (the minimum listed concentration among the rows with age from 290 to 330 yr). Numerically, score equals 26.0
